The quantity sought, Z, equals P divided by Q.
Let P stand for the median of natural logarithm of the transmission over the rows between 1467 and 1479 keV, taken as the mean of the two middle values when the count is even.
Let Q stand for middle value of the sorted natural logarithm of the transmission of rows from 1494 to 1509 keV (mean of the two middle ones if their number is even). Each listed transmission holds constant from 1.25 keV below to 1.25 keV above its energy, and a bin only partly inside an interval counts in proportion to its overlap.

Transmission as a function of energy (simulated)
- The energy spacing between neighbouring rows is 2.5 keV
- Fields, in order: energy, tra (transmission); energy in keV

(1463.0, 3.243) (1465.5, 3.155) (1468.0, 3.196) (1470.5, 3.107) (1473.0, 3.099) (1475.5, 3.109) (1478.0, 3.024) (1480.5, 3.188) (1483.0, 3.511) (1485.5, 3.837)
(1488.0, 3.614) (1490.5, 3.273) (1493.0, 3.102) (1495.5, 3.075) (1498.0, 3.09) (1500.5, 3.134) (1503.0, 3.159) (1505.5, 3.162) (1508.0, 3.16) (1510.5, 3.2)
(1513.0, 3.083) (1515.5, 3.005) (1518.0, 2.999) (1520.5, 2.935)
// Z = 0.989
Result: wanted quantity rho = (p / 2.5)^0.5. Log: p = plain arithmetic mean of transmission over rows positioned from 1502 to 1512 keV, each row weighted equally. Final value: 1.13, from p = 3.17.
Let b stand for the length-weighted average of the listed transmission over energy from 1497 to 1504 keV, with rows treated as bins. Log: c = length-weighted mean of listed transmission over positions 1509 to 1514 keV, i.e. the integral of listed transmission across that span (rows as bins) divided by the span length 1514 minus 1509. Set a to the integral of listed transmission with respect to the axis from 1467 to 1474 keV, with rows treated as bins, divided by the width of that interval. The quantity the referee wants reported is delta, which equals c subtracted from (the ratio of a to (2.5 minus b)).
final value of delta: -8.14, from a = 3.1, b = 3.13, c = 3.15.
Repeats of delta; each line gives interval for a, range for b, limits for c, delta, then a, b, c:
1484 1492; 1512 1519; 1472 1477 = -9.84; 3.6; 3.03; 3.10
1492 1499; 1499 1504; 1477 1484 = -8.04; 3.1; 3.14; 3.24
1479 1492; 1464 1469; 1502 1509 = -8.28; 3.5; 3.18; 3.16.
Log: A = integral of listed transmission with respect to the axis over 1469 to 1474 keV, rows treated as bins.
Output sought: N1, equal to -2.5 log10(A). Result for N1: -2.979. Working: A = 15.5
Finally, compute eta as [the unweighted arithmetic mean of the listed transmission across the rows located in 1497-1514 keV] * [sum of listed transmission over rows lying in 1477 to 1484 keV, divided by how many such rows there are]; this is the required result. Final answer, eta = 10.2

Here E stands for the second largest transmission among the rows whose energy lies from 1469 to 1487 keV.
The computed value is 3.511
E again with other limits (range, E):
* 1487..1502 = 3.273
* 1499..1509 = 3.16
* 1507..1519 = 3.16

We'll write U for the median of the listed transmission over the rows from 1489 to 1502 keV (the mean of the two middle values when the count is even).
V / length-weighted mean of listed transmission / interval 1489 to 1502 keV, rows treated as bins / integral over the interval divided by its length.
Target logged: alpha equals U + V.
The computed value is 6.25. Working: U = 3.10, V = 3.14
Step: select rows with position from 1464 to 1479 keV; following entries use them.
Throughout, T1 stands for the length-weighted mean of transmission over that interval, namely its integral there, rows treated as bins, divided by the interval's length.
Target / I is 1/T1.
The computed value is 0.321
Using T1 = 3.12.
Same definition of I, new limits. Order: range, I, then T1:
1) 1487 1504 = 0.312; 3.20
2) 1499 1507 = 0.317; 3.15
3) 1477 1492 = 0.293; 3.41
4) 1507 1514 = 0.318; 3.15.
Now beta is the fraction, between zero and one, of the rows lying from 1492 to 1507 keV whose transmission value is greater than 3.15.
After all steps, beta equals 0.33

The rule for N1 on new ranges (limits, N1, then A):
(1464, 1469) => -3.003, 15.9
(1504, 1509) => -2.997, 15.8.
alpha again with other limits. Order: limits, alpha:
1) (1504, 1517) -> 6.28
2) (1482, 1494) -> 6.99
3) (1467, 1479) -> 6.21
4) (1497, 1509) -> 6.30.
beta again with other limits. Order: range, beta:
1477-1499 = 0.56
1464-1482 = 0.43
